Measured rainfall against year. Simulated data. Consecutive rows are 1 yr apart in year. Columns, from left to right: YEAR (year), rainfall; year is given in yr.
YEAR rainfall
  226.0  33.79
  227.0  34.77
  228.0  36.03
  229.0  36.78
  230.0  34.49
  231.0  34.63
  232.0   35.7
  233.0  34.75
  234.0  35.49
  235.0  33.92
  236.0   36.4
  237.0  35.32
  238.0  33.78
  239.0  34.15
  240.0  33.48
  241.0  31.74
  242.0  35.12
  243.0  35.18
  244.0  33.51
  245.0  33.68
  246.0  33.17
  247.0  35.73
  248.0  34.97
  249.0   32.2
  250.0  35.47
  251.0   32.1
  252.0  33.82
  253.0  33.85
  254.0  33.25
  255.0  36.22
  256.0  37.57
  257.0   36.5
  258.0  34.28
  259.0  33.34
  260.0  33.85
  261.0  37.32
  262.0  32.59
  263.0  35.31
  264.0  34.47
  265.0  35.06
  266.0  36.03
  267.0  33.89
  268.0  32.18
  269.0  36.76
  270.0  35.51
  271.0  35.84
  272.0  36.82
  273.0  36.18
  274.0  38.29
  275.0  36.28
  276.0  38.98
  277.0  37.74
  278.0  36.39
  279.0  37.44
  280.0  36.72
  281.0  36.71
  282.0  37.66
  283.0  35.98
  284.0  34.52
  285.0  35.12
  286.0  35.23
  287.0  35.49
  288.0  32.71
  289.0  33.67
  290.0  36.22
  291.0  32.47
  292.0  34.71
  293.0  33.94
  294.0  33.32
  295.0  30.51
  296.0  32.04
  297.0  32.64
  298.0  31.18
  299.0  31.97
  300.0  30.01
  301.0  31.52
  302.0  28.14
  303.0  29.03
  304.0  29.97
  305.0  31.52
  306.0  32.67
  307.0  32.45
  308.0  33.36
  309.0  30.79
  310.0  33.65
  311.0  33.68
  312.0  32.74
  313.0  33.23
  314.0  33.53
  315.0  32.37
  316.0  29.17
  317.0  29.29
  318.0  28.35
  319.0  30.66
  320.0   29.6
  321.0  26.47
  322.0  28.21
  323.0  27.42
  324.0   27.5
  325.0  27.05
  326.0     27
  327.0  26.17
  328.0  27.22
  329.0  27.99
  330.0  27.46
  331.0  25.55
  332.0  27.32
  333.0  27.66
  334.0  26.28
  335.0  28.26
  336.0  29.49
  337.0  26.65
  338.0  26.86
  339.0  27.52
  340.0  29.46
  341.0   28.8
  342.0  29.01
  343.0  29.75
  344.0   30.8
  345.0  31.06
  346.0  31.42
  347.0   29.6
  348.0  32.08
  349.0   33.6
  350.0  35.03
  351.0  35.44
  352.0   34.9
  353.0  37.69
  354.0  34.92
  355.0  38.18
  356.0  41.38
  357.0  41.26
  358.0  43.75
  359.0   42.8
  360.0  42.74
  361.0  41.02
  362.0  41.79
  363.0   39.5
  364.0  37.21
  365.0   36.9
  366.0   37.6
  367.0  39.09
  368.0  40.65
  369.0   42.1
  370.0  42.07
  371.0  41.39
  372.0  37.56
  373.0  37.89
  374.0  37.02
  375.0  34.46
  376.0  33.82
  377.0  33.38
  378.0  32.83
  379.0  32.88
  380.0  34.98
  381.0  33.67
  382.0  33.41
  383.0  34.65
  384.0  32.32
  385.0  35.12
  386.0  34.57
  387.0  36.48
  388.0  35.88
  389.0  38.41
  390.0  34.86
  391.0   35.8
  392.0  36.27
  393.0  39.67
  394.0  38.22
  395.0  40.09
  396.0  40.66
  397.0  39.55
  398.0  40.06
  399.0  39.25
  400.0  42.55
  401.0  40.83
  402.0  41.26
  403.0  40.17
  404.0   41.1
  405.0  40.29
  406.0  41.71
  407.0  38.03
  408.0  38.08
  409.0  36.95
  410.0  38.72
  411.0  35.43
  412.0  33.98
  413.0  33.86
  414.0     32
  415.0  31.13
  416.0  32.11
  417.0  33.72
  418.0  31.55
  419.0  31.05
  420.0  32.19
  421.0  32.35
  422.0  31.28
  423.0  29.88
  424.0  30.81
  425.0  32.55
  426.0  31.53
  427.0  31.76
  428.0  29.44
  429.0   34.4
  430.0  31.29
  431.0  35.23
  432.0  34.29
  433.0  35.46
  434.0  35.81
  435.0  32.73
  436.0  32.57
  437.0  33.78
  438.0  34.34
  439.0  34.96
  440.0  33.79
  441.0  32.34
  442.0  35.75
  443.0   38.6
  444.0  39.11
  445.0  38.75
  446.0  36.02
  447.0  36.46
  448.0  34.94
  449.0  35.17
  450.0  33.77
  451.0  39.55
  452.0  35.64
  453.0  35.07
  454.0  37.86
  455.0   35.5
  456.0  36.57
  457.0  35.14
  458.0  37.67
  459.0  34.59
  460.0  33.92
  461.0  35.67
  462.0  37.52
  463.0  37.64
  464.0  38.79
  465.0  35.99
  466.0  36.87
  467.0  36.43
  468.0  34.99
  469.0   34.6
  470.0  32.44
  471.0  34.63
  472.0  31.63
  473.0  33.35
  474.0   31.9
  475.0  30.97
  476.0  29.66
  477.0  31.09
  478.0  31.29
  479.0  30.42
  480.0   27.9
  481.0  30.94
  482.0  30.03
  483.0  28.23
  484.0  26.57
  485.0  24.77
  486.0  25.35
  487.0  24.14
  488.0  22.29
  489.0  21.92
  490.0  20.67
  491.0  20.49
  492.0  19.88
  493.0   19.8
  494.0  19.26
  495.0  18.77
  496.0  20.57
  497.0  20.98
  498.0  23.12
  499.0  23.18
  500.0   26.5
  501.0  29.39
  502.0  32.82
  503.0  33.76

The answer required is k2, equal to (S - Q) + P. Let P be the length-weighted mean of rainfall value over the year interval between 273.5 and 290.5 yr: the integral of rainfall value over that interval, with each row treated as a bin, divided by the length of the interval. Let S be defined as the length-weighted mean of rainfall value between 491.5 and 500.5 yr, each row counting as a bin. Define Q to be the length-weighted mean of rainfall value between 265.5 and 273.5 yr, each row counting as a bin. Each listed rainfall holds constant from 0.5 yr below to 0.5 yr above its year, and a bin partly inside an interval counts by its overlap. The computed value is 22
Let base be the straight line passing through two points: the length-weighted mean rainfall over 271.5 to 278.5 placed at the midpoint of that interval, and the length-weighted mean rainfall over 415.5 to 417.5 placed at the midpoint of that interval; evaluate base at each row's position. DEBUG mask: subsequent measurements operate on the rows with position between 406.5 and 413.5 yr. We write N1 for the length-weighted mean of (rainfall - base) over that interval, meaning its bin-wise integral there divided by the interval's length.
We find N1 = 3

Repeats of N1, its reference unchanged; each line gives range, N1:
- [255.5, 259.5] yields -2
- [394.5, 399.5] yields 6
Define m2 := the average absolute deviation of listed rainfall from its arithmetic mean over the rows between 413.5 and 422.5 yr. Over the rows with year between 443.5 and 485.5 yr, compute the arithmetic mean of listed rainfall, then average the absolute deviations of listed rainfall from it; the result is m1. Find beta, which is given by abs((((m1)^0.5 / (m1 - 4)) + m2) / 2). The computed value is 0.44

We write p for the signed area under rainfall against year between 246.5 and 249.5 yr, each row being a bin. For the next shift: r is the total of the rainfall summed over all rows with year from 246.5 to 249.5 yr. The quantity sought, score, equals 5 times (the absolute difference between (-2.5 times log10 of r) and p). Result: 540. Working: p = 103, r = 103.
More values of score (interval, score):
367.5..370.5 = 650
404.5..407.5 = 626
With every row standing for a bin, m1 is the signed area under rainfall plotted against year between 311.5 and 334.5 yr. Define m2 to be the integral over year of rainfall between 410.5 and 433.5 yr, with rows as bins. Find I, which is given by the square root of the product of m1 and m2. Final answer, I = 701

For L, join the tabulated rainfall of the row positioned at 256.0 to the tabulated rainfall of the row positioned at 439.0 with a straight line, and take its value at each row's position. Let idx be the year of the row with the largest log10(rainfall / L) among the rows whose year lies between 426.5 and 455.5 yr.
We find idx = 451.0 yr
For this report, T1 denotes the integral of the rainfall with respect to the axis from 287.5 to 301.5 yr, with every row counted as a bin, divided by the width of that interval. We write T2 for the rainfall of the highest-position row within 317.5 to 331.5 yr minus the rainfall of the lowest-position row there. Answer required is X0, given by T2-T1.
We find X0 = -35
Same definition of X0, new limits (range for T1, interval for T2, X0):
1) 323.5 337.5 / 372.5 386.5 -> -31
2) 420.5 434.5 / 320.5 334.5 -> -33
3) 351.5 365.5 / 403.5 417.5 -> -47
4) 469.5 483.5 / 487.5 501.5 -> -24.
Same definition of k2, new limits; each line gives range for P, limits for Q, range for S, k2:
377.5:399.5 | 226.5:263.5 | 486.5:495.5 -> 23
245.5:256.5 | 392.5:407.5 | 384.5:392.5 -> 30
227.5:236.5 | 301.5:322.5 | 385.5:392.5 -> 40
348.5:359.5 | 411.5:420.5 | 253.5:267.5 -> 41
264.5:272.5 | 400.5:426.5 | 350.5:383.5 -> 38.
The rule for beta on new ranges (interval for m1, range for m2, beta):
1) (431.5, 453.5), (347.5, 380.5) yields 1.21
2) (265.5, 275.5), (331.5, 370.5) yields 2.33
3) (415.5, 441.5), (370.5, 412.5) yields 1.04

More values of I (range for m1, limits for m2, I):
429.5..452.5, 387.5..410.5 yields 853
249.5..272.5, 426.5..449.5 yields 800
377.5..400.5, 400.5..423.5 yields 830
